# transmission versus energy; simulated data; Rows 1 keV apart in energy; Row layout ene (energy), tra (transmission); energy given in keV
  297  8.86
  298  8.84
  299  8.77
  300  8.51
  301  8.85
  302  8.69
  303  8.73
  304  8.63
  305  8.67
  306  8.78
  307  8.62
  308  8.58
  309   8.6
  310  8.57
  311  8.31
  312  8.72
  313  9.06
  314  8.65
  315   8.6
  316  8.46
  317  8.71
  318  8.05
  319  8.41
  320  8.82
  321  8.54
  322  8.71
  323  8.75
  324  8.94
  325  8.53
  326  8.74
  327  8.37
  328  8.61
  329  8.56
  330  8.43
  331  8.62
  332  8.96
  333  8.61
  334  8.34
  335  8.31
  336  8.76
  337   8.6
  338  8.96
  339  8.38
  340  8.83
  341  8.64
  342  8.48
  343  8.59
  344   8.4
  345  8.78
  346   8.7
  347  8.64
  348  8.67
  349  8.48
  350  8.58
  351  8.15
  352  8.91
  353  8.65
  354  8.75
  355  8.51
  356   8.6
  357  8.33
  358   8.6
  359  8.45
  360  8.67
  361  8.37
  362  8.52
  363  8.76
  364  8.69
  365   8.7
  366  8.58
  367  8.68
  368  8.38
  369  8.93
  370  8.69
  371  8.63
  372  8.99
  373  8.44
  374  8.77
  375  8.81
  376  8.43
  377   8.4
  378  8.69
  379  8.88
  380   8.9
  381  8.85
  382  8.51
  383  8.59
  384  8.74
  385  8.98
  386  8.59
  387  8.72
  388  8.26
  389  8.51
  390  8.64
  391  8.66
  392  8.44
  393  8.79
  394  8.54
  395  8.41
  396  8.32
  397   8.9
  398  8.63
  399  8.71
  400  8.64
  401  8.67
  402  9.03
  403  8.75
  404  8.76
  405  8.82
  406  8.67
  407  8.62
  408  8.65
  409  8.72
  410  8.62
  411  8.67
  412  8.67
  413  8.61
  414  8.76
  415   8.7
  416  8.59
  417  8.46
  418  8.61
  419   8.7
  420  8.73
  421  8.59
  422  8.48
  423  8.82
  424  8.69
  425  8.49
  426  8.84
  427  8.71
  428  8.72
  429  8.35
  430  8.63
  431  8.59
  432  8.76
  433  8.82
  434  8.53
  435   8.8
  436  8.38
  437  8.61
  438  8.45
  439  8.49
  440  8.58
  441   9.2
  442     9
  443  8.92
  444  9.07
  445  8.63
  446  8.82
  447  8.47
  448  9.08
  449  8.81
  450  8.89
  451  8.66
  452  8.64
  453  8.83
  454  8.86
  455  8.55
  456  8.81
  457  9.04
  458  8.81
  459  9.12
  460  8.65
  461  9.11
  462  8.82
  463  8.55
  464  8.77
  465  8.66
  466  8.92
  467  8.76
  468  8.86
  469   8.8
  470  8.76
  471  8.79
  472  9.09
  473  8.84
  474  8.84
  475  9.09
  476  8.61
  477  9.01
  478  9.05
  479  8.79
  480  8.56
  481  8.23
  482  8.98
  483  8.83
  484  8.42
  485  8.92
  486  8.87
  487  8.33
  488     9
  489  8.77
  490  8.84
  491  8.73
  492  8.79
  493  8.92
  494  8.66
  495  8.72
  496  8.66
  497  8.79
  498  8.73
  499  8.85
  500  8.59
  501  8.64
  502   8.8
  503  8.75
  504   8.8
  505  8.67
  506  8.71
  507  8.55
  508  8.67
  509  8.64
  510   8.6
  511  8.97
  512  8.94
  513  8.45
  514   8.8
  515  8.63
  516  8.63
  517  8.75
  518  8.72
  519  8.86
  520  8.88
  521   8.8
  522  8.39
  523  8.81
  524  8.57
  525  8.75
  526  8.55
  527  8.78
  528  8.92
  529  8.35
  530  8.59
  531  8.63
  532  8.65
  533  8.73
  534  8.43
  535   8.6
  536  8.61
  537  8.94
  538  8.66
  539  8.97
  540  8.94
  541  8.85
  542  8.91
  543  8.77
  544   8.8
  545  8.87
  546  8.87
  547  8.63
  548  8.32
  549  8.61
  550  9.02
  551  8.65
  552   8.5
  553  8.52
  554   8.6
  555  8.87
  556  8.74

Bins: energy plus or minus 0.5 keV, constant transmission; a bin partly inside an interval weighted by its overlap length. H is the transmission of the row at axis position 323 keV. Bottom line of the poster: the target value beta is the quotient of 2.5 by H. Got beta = 0.286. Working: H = 8.75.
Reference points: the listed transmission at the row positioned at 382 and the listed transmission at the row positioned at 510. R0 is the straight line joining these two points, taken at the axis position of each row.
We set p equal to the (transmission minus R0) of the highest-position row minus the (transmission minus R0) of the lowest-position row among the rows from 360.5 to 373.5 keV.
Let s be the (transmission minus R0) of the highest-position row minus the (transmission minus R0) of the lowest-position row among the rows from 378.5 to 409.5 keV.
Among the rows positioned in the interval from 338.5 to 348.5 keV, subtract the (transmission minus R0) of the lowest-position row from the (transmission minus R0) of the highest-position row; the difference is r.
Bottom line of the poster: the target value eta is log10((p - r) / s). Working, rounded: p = 0.06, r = 0.3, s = -0.18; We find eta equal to 0.1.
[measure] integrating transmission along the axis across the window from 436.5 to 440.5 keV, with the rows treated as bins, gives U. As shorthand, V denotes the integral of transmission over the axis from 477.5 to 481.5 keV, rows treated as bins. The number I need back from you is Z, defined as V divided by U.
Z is 1.01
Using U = 34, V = 35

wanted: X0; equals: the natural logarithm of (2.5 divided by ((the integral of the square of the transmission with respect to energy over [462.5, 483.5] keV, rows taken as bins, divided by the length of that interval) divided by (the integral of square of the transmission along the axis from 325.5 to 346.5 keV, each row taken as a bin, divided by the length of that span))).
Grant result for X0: 0.871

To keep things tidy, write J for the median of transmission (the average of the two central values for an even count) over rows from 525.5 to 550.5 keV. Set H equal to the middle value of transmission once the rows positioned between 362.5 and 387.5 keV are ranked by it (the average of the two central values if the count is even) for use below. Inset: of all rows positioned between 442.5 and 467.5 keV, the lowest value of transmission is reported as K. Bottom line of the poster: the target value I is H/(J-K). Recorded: 33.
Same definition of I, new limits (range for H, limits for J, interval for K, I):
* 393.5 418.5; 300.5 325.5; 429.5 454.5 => 32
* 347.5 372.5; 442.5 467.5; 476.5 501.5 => 15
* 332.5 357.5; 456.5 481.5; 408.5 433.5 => 19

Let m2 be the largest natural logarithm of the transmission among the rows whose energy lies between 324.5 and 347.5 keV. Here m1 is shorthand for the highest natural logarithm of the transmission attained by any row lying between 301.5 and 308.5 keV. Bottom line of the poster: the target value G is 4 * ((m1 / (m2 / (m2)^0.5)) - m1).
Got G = -2.822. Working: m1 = 2.17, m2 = 2.19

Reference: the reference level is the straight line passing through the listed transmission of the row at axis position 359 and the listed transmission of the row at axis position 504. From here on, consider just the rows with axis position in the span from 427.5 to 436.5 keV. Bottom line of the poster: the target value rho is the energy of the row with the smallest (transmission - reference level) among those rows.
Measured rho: 429 keV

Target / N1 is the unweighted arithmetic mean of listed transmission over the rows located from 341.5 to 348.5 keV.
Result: 8.61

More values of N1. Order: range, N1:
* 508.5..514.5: 8.73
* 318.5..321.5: 8.59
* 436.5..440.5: 8.53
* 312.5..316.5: 8.69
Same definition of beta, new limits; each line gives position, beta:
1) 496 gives 0.289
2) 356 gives 0.291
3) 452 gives 0.289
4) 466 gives 0.280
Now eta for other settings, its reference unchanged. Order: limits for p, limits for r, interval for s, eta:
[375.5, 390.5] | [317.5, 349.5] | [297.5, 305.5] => 0.1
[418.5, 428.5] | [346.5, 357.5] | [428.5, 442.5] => -0.3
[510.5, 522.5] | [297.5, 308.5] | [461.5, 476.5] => 0.2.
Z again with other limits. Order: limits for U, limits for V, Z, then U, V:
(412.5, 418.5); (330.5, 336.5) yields 1.00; 52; 52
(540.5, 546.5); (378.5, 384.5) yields 0.99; 53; 52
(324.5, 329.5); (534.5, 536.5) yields 0.40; 43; 17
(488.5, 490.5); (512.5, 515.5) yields 1.47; 18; 26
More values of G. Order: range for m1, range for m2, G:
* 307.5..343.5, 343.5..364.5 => -2.855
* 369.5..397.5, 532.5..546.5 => -2.854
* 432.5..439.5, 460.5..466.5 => -2.850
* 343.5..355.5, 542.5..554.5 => -2.850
